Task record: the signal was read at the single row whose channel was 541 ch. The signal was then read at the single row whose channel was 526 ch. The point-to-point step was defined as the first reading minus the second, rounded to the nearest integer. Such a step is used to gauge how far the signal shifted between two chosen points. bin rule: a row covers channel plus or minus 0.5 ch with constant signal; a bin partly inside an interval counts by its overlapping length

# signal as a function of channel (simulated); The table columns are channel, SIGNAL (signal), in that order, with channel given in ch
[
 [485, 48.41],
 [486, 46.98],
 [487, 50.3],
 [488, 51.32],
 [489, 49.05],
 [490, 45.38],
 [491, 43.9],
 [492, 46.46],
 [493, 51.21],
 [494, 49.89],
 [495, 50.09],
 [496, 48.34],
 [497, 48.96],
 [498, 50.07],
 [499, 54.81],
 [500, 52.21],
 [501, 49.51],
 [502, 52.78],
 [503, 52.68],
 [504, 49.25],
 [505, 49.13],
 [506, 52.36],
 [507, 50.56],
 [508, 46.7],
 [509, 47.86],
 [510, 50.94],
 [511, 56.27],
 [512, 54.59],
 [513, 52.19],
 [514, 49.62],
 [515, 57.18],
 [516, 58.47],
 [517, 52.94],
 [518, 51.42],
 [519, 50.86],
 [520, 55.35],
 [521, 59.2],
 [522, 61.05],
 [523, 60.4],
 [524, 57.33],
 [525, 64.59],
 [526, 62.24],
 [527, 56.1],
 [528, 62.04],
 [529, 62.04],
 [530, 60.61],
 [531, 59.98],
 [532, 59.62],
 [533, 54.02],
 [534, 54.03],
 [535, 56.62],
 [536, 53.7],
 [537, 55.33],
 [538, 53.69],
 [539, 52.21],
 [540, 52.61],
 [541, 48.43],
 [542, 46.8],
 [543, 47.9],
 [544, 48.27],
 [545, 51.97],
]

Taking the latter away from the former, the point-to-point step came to -14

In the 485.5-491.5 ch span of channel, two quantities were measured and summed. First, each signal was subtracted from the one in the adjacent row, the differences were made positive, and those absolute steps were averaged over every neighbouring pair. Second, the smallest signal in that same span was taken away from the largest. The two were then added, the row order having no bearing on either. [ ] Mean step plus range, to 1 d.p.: 9.8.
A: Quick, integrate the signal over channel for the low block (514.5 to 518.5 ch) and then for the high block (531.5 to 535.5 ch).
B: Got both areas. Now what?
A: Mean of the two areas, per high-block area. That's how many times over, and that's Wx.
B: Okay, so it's 0.99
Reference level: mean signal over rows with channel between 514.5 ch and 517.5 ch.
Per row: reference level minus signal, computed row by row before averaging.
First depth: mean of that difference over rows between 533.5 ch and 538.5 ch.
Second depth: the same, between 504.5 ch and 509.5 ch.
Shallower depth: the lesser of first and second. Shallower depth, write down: 1.5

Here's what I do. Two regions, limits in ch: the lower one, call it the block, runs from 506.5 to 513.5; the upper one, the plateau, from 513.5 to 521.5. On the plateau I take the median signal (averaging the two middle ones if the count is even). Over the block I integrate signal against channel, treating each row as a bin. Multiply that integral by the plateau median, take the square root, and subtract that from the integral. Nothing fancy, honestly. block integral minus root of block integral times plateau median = 220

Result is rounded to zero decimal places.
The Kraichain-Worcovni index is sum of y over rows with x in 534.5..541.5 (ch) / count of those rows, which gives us 53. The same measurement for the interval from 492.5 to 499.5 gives 50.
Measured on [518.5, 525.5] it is 58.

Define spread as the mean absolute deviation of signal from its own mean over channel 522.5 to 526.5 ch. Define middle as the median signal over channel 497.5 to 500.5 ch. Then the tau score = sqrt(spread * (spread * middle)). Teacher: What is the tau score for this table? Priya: 16.4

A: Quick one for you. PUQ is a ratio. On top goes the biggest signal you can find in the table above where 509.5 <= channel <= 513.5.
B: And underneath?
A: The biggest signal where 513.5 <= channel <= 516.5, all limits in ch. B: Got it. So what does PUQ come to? 0.96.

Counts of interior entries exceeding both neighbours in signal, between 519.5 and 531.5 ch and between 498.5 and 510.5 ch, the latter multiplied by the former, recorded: 4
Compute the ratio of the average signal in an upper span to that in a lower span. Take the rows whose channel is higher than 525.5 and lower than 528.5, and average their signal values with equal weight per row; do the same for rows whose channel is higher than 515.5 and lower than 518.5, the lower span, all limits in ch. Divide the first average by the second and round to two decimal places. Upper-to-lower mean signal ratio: 1.11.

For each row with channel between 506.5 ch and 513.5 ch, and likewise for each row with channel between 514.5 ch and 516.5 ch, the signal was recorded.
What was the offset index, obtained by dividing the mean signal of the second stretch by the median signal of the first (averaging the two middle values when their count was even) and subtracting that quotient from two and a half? 1.36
